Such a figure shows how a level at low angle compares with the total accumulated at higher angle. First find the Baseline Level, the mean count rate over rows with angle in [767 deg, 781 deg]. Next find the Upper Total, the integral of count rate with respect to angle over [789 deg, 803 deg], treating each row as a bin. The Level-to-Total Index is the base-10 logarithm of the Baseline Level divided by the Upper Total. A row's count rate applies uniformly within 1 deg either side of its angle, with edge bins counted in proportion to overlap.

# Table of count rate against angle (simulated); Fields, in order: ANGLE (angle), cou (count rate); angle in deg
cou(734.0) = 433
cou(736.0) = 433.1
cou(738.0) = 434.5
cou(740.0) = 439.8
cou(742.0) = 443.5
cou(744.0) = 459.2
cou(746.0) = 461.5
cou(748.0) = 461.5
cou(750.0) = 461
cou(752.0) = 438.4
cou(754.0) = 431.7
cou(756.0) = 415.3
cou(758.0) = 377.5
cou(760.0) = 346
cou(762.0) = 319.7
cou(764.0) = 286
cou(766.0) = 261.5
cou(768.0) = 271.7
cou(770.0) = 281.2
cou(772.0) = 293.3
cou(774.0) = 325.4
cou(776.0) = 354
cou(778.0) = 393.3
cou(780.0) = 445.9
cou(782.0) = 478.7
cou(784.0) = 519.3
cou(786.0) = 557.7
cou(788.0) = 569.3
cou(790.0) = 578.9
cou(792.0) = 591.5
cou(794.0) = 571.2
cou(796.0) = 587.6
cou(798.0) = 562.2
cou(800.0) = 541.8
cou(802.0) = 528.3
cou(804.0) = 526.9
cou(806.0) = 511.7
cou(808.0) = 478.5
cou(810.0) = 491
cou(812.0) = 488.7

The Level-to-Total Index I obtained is -1.37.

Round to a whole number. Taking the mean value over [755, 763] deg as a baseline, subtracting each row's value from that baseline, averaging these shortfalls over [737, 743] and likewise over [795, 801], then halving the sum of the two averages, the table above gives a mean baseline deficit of -137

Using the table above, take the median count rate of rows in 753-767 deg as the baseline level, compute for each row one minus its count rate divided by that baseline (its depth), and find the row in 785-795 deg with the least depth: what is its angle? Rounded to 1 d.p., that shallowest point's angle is 792.0 deg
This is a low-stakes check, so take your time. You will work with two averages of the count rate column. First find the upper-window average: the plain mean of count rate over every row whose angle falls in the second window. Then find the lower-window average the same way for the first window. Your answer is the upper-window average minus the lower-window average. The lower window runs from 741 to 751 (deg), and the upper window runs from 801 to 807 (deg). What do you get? 65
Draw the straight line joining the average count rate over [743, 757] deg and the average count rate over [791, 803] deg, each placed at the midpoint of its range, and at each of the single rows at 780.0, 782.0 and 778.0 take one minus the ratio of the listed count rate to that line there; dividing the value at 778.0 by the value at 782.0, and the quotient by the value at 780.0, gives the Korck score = 18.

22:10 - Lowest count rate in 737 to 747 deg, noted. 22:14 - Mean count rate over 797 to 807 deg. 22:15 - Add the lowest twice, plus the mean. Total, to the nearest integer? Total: 1403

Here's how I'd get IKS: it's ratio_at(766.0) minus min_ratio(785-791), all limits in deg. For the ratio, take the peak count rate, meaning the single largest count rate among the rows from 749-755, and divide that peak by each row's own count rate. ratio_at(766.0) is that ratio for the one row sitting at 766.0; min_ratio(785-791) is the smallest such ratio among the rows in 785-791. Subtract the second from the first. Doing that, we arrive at 0.97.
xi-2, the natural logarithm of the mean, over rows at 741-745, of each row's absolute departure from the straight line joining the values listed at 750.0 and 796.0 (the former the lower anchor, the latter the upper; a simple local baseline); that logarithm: 2.3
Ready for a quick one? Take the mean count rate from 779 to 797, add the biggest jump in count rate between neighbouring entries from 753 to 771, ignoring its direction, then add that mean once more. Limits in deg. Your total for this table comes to 1127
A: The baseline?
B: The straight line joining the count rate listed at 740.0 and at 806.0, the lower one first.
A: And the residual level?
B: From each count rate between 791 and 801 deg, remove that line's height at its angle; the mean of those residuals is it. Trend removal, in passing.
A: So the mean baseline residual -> 70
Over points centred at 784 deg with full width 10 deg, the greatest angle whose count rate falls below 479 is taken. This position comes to 782.0 deg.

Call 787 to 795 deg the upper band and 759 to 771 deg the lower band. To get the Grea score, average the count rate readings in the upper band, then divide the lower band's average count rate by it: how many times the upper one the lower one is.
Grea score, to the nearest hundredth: 0.51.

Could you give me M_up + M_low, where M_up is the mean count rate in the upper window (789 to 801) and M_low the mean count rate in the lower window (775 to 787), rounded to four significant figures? 1030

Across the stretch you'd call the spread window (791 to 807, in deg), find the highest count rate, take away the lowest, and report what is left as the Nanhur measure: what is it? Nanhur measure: 80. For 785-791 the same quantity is 21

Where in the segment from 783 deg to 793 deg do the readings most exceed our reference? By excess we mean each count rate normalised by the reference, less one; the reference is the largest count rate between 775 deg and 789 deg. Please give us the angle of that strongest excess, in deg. 792.0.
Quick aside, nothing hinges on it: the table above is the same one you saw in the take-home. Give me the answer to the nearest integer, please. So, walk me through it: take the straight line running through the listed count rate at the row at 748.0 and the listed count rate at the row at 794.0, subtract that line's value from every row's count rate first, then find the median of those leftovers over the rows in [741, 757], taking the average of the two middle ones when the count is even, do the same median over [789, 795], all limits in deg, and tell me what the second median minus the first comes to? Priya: 22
